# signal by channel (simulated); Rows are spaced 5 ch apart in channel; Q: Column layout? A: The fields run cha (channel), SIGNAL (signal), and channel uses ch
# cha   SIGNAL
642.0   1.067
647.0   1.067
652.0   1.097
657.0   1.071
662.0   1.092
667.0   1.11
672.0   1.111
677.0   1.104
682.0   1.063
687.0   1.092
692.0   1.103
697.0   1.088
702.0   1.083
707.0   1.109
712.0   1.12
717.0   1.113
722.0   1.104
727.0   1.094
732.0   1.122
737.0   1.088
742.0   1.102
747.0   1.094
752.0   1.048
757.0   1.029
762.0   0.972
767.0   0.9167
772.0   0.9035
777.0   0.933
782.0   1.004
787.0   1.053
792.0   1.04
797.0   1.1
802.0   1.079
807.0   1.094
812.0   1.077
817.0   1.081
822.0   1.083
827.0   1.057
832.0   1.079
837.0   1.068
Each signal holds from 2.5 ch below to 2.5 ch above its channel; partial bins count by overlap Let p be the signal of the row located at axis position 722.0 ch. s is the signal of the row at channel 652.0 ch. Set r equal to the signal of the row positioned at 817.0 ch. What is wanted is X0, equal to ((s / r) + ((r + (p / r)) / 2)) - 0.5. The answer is 1.57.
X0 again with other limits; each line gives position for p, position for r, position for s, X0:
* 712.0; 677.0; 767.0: 1.39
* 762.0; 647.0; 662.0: 1.51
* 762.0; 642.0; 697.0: 1.51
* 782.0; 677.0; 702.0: 1.49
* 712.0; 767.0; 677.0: 1.77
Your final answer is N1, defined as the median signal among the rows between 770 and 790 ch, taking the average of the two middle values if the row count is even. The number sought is 0.97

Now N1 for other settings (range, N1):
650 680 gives 1.10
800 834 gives 1.08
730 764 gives 1.09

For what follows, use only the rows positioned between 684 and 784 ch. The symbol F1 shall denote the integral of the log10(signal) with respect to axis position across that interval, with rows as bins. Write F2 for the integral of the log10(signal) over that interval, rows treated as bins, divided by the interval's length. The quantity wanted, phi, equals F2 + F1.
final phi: 2.3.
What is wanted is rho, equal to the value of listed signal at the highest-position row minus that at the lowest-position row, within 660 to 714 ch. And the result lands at 0.03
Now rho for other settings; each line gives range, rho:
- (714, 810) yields -0.02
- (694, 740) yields 0.00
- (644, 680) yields 0.04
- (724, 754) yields -0.05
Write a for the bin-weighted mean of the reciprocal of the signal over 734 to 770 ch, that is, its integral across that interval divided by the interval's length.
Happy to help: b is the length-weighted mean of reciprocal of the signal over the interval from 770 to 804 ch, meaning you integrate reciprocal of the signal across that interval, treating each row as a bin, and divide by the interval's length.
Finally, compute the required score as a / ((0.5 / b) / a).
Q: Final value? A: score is 1.86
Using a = 0.970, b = 0.99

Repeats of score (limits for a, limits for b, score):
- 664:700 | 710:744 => 1.51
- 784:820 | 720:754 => 1.59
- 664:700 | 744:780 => 1.70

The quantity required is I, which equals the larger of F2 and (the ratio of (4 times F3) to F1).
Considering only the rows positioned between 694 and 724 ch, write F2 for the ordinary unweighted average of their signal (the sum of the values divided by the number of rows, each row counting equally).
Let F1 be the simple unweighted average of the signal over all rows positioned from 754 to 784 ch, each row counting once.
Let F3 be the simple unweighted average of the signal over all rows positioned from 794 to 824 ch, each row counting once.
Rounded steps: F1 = 0.96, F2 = 1.10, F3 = 1.09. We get 4.5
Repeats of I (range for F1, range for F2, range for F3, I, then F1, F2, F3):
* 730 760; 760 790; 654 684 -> 4.0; 1.08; 0.96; 1.09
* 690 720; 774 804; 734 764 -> 3.8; 1.10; 1.03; 1.06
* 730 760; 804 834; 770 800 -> 3.7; 1.08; 1.08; 1.01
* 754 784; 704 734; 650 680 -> 4.6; 0.96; 1.11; 1.10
